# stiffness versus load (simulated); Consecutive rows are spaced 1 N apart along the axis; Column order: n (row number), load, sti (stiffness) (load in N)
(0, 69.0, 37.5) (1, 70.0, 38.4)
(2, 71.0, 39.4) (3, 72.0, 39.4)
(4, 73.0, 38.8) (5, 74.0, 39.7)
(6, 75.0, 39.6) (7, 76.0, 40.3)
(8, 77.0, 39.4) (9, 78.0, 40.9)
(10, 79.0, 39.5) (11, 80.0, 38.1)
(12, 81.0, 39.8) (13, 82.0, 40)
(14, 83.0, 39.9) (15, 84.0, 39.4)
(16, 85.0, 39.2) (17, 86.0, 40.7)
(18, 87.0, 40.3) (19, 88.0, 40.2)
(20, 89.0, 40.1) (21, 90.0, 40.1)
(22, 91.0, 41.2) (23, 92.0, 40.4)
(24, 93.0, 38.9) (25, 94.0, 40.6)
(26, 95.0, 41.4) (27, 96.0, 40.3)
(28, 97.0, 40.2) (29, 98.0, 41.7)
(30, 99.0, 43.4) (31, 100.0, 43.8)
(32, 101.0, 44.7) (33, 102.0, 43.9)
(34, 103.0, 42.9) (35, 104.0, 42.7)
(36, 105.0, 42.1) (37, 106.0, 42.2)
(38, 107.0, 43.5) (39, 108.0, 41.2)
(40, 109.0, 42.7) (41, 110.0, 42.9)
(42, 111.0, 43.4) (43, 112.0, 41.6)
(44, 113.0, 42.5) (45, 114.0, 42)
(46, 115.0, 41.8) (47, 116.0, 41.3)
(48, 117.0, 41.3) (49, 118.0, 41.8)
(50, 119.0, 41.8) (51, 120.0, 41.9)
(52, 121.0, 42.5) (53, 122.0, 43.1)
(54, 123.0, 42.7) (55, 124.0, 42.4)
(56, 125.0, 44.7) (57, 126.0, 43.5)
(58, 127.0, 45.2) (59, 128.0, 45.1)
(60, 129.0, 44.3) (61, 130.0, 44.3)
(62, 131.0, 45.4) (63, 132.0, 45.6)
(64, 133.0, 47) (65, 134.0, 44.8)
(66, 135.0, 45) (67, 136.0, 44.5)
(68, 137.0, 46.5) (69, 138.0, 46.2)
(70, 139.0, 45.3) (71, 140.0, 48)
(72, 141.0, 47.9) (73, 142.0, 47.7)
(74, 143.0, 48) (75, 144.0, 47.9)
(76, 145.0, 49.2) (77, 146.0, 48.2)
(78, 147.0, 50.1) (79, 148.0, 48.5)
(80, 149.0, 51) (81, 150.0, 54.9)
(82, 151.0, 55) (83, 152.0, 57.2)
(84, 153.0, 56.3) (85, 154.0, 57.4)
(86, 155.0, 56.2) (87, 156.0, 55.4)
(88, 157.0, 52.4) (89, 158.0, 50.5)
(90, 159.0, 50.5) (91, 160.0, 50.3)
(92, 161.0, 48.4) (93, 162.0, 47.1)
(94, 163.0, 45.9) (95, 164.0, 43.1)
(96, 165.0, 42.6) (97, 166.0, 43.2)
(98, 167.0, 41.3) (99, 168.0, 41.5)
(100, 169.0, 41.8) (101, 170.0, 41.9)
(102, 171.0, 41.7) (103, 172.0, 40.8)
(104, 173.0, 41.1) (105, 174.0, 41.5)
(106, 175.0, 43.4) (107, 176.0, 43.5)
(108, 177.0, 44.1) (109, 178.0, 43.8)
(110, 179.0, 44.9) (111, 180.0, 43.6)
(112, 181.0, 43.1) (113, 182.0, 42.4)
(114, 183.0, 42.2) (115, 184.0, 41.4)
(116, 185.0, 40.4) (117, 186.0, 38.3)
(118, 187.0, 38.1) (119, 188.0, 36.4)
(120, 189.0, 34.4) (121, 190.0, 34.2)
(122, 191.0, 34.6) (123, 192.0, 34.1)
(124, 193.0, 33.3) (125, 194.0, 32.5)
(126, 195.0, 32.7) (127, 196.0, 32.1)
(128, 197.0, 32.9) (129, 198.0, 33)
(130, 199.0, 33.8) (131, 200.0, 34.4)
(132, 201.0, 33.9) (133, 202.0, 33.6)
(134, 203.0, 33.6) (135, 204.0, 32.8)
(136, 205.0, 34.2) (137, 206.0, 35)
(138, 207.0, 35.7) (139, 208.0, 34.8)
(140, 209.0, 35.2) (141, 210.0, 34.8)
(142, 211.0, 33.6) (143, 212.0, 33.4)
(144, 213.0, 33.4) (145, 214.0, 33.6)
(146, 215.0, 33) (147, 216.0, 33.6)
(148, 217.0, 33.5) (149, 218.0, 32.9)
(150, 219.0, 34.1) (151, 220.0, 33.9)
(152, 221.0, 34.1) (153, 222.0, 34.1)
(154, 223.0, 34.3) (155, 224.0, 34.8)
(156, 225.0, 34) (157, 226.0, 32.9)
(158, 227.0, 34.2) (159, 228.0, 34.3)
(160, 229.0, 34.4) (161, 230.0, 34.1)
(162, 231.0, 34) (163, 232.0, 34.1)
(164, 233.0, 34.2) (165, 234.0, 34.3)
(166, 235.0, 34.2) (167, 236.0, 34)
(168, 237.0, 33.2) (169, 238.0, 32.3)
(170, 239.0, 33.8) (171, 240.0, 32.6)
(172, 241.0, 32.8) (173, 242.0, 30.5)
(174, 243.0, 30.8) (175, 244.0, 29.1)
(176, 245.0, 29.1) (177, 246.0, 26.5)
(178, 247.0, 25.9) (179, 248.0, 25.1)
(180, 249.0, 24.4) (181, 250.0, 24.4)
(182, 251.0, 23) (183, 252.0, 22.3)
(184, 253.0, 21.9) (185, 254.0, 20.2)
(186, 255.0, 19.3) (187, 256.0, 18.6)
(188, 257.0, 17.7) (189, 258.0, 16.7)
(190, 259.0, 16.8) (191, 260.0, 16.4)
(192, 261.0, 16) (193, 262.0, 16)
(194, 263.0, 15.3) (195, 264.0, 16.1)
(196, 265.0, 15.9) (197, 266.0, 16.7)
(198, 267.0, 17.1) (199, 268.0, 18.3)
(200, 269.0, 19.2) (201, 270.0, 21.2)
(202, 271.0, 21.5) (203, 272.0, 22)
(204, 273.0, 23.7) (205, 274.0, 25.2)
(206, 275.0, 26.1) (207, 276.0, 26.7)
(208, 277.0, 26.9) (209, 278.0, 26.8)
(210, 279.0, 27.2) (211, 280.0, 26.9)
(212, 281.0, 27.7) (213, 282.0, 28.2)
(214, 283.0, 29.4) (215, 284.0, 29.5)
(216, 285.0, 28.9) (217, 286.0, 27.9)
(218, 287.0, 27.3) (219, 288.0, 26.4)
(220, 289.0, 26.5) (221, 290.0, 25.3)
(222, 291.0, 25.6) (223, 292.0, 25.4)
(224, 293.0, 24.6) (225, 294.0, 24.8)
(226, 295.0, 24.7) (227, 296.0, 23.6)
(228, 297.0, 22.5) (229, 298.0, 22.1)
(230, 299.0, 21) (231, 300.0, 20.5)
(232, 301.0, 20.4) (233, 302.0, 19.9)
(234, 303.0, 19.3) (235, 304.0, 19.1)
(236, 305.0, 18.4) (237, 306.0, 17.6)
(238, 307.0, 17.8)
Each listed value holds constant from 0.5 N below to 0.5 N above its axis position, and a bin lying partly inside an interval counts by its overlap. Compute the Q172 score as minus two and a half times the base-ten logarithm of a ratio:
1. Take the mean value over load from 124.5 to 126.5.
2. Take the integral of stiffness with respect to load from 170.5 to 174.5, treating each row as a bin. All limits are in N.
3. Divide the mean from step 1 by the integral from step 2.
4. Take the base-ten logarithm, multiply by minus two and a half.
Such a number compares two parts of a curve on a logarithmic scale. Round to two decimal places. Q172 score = 1.43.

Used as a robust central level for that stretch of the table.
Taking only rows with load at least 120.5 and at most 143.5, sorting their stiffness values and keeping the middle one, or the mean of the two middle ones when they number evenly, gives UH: 45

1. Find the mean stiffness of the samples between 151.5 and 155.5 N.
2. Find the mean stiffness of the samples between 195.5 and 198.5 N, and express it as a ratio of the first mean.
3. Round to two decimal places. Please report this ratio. 0.58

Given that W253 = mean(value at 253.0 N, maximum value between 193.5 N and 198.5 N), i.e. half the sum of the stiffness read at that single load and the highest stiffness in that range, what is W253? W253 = 27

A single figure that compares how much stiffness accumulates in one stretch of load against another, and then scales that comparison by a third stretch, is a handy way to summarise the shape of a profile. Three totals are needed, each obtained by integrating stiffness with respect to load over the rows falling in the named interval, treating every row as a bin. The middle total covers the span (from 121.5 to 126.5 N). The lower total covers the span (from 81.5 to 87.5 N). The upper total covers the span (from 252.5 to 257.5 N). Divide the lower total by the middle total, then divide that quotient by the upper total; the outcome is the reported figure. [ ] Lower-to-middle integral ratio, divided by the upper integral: 0.011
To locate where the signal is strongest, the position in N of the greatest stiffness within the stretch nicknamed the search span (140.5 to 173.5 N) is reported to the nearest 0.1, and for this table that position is 154.0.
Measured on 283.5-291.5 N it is 284.0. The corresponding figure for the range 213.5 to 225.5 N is 224.0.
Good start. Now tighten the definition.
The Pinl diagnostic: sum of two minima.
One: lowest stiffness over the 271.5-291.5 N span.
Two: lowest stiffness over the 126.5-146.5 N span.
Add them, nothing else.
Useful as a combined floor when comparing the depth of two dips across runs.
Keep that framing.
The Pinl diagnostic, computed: 66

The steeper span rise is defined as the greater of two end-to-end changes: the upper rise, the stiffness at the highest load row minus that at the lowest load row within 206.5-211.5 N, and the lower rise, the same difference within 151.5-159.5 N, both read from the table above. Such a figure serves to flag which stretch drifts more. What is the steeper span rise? -2.1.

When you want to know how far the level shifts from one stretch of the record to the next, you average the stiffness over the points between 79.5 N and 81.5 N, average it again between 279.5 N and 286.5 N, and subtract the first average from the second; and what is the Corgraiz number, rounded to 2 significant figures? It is -11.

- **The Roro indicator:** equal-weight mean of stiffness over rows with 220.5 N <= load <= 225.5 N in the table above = 34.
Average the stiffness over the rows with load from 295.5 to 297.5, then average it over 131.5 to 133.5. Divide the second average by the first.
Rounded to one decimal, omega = 2.0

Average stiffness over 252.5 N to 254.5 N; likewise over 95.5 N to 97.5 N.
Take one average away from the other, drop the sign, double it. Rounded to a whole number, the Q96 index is 38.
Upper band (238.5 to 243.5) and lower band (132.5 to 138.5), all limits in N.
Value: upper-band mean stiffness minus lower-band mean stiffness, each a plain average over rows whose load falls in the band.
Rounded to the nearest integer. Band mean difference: -14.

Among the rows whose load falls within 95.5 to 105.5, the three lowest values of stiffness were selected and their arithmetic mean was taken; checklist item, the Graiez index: 41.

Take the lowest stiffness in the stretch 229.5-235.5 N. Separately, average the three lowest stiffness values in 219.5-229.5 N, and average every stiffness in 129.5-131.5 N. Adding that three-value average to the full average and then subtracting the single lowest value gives 44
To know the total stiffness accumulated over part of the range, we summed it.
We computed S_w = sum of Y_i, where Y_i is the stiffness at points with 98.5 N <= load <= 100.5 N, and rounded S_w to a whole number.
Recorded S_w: 87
